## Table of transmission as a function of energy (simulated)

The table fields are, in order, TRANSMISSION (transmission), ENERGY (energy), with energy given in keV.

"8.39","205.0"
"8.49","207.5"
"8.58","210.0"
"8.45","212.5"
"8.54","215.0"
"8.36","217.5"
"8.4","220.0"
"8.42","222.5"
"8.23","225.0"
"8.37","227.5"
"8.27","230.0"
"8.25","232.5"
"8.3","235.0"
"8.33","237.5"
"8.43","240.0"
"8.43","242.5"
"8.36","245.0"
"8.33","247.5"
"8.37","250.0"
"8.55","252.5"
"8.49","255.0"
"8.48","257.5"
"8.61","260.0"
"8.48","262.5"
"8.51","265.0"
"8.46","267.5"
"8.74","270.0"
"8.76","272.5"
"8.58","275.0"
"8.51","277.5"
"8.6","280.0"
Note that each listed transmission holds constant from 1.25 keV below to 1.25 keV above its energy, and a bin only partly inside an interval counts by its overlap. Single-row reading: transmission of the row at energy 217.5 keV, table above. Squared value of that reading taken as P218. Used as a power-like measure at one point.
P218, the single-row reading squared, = 69.9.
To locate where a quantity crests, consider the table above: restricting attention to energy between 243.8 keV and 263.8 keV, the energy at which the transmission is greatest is 260.0 keV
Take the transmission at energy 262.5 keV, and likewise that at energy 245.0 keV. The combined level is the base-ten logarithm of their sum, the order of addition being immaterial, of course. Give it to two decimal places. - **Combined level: 1.23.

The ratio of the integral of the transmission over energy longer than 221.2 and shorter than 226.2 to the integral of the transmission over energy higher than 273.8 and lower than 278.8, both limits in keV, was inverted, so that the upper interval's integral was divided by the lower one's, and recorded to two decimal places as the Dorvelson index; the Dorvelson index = 1.03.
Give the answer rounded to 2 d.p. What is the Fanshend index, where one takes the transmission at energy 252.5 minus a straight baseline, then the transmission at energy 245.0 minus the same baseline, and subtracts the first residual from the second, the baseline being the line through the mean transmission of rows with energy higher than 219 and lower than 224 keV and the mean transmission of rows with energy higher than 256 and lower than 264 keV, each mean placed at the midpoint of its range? -0.17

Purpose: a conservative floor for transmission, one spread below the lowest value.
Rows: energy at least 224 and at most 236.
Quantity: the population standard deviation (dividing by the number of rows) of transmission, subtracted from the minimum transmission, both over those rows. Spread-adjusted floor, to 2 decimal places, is 8.18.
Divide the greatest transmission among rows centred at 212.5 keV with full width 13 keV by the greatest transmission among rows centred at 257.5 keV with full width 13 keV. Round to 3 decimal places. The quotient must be 0.997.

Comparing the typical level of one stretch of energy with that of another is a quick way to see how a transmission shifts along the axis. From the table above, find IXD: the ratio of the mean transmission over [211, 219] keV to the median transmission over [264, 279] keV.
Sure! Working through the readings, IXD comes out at 0.99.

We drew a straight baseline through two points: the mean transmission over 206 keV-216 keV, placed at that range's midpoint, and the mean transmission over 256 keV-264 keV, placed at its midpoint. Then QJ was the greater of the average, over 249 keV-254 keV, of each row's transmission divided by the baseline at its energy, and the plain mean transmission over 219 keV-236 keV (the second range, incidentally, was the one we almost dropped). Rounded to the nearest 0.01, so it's 8.32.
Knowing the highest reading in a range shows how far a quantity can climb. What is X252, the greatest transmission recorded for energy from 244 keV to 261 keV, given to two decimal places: 8.61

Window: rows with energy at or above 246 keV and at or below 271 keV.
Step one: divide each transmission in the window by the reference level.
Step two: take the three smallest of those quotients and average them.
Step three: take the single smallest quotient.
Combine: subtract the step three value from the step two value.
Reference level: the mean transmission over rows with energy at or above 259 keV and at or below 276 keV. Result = 0.0066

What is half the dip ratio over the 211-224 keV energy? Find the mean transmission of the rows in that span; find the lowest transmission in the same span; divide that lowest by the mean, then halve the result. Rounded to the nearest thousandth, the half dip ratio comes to 0.496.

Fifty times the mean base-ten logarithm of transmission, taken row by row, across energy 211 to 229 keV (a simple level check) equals 46.2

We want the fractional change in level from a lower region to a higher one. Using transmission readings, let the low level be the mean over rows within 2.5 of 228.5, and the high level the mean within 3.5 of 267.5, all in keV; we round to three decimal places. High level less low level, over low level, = 0.030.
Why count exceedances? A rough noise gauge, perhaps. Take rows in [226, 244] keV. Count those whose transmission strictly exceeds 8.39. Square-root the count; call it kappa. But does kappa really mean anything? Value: 1.4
